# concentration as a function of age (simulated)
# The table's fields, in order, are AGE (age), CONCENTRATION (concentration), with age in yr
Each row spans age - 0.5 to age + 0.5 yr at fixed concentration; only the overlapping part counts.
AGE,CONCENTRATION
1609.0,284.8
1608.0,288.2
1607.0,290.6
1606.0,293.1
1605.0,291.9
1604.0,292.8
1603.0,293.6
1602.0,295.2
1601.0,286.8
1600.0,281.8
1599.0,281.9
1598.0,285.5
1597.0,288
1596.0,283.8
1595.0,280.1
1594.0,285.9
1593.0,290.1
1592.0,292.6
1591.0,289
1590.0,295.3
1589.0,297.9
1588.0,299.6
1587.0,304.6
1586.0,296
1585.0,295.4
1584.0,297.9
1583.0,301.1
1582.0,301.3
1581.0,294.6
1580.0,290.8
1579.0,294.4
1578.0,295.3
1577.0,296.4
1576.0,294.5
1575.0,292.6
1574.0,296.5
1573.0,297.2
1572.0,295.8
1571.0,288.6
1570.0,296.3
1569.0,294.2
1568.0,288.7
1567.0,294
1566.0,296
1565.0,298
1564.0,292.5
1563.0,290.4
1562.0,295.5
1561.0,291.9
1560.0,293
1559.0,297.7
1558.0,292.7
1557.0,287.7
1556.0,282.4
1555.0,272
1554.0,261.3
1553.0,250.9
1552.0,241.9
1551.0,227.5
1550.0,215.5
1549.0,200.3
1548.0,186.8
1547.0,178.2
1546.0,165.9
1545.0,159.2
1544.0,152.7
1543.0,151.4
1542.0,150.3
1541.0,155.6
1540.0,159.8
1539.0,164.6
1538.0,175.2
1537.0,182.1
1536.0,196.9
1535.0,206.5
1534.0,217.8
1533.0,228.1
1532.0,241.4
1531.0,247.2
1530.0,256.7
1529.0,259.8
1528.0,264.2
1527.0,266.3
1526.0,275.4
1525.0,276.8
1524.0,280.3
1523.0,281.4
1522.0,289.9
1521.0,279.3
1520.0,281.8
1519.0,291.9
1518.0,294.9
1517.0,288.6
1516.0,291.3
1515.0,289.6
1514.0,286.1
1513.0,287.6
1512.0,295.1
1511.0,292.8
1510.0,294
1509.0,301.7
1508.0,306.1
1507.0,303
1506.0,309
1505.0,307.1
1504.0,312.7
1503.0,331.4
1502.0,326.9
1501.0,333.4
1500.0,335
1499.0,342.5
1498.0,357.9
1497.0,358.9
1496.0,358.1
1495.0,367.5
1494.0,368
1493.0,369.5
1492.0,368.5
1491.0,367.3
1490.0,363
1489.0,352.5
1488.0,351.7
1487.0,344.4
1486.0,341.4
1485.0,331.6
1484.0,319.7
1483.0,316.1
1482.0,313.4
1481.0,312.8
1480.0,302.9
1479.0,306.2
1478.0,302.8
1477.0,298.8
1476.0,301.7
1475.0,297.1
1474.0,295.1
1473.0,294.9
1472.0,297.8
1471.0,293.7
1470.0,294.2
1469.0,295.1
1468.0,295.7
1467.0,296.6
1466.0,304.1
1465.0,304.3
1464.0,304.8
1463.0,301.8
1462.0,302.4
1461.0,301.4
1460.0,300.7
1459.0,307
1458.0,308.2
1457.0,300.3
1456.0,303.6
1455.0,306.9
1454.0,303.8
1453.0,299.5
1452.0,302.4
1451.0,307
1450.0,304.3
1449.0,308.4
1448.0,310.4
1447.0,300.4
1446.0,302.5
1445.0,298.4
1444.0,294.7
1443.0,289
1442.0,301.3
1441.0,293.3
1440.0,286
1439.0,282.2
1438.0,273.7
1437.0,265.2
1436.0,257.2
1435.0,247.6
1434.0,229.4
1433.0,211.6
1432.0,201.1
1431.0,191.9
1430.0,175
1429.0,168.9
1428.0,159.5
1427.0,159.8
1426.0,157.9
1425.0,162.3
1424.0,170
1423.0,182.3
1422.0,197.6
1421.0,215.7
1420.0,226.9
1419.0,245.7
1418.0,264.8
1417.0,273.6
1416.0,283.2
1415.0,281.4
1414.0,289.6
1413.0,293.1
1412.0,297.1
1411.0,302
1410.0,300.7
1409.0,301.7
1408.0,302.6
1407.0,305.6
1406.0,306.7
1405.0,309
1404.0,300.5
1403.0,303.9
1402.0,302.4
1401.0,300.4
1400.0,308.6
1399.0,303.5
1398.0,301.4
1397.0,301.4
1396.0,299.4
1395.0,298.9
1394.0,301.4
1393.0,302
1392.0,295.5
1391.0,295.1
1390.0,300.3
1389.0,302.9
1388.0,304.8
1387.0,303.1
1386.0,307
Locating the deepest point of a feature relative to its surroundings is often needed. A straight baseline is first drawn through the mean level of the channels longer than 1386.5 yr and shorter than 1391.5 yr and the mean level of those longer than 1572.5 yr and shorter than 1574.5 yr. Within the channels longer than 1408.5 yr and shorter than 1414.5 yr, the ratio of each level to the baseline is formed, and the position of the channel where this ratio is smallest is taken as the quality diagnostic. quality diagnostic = 1414.0 yr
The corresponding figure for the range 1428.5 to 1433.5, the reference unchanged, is 1429.0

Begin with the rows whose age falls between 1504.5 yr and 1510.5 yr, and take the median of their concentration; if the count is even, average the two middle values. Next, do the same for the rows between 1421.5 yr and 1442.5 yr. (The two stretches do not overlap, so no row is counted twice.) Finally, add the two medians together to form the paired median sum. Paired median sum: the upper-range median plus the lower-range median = 506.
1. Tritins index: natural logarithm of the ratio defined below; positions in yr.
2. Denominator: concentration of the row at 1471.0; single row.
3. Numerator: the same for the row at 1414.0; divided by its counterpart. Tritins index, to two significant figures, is -0.014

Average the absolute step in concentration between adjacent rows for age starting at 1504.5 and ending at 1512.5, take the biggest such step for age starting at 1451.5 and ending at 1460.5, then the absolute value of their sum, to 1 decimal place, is 11.7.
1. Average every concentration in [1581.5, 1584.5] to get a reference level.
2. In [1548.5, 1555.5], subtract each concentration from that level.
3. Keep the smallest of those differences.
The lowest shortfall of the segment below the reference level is 28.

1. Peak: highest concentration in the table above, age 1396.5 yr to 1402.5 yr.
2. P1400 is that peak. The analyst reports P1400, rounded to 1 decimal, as 308.6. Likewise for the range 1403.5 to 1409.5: 309.0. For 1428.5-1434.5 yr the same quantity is 229.4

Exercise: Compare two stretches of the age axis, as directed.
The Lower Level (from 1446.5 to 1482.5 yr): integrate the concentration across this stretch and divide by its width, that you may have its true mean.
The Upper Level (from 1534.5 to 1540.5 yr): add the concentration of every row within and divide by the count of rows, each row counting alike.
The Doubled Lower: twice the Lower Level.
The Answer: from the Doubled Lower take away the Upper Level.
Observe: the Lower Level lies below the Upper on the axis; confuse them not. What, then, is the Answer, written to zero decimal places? 424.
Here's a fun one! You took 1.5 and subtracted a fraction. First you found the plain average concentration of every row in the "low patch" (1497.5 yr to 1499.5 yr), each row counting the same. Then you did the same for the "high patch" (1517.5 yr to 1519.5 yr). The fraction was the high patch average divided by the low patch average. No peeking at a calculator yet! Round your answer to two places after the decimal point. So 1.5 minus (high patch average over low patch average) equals 0.66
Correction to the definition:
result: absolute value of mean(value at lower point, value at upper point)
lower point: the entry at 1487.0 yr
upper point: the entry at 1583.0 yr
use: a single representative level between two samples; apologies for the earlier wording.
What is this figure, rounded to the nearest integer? 323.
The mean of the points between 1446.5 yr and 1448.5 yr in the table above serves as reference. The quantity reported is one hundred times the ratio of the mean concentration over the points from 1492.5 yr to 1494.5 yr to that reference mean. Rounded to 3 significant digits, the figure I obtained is 121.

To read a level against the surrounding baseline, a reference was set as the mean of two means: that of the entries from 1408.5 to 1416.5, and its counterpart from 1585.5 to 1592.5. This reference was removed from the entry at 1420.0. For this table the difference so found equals -68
